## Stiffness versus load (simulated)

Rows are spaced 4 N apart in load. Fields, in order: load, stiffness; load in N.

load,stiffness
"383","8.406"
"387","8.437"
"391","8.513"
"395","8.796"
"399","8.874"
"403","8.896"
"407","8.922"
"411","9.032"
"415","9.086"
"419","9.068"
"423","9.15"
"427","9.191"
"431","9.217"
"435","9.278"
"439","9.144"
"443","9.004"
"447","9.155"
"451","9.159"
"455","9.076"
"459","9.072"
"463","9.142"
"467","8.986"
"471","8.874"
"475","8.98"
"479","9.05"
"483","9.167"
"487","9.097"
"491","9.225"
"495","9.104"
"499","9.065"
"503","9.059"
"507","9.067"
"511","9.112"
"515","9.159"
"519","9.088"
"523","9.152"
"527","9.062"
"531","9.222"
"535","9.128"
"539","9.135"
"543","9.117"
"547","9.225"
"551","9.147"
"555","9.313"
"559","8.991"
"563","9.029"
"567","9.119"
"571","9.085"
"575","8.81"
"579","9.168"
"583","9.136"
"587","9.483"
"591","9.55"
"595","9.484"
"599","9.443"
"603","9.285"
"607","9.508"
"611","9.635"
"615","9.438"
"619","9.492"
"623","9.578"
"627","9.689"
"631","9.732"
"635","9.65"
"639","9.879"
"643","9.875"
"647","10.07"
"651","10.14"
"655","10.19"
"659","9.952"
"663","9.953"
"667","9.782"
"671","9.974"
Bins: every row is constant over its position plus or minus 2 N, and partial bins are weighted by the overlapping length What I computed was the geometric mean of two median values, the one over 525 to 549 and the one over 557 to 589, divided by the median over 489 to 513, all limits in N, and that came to 1.00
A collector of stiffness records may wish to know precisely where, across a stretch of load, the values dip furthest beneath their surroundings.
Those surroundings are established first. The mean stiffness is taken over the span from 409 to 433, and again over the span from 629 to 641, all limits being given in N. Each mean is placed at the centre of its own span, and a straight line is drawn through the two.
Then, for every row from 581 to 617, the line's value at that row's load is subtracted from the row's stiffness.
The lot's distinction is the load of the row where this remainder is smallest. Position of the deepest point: 583 N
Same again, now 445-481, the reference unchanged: 471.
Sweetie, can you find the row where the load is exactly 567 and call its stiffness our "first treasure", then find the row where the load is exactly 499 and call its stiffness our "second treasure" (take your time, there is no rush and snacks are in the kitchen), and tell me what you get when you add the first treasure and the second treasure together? 18.2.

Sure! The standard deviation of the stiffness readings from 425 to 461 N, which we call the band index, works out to 0.08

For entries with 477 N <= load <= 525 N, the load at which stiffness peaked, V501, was 491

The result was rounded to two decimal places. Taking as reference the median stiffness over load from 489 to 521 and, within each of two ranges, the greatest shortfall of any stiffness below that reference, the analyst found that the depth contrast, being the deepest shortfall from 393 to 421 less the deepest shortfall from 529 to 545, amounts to 0.32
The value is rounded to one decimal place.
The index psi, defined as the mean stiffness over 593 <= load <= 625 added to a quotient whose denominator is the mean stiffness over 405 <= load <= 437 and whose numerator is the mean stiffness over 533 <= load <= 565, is 10.5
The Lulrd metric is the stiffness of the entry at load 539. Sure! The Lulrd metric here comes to 9.135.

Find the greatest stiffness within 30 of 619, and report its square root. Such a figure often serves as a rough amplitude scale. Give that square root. 3.17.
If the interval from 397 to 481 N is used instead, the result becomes 3.05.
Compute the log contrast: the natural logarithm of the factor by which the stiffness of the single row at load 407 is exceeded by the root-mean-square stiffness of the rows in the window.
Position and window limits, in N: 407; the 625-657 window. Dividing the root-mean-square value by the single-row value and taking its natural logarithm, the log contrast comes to 0.105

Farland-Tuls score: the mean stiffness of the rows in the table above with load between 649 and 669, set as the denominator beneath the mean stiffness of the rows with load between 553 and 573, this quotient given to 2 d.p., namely 0.91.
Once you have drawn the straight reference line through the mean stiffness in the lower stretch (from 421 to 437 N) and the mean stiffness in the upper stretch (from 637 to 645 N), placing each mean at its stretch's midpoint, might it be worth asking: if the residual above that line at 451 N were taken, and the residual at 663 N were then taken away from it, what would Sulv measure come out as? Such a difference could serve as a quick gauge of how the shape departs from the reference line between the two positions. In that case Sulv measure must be -0.13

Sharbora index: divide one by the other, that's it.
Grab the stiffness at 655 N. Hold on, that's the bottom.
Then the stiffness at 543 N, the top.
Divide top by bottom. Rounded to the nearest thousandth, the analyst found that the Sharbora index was 0.895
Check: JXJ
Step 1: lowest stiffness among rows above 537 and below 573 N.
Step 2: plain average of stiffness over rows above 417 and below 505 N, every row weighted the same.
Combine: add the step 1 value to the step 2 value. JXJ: 18.09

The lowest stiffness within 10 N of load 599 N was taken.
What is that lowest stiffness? 9.285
